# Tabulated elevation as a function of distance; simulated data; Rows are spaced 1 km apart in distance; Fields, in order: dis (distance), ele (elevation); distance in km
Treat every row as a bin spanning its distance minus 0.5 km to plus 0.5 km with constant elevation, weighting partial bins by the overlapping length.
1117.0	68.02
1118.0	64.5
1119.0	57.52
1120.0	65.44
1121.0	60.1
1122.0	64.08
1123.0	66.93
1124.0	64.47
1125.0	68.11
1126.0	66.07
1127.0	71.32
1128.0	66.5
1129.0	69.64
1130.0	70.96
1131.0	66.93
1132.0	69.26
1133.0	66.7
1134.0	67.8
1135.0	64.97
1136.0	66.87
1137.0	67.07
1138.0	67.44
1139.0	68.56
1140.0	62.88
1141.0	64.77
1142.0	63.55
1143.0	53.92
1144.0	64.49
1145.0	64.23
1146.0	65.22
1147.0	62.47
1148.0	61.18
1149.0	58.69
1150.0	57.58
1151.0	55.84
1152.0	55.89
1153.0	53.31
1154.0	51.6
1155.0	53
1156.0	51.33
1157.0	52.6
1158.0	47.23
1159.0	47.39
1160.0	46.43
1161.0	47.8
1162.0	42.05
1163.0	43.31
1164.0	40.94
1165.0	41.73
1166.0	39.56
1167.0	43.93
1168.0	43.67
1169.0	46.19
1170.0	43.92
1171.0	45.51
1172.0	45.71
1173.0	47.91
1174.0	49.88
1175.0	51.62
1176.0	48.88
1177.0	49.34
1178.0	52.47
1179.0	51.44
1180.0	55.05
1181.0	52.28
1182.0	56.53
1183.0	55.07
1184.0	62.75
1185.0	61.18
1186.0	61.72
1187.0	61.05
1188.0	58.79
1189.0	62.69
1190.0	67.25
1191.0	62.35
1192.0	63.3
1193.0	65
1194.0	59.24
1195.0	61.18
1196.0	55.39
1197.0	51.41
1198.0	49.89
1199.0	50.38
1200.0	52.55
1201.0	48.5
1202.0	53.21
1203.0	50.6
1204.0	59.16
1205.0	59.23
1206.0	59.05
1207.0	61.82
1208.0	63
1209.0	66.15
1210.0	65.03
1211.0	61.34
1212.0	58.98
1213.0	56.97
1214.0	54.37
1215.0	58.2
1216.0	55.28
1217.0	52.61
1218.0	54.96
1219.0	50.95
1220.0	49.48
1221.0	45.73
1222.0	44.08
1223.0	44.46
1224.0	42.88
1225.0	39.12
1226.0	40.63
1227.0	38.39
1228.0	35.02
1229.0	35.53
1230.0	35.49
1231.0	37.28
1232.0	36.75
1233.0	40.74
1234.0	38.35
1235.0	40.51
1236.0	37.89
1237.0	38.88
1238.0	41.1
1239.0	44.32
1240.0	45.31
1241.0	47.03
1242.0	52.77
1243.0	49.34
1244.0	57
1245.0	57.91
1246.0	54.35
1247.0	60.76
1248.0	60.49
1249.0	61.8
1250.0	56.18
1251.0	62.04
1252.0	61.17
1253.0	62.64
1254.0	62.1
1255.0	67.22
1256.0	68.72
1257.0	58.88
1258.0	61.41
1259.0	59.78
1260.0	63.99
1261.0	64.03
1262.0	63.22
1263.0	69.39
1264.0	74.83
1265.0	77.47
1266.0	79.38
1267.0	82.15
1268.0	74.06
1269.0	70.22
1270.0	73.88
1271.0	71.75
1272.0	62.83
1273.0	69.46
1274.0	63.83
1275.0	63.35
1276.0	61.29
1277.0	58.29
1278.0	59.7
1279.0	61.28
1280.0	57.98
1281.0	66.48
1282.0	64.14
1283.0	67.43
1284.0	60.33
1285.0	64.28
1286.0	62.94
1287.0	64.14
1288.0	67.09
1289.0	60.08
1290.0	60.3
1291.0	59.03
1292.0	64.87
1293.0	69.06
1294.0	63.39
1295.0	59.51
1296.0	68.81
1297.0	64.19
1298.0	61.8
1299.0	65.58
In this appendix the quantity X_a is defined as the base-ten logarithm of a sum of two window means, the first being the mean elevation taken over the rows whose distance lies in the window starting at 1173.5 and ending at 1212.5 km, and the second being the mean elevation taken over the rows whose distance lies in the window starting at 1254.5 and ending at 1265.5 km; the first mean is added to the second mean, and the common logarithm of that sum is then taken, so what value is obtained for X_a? 2.09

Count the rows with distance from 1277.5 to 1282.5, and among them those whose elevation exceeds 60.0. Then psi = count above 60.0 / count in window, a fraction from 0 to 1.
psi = 0.60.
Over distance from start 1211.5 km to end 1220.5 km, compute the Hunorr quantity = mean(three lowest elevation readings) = 51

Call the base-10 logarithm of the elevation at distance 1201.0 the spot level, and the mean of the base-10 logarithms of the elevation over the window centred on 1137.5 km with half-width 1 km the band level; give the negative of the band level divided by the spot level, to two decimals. -1.08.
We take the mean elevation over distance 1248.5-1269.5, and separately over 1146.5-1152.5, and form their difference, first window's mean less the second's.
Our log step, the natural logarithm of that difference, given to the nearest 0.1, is 2.1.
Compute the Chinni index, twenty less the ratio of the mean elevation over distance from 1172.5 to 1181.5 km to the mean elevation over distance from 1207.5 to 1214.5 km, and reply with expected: 19.2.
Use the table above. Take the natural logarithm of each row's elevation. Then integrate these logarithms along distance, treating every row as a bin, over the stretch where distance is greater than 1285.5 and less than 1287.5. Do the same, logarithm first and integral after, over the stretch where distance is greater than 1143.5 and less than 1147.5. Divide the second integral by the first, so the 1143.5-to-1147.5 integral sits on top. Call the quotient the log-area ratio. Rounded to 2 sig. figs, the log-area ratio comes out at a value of 2.0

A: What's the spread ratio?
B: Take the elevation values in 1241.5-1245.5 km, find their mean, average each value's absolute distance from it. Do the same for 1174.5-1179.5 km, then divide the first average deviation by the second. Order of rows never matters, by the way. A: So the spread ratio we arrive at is 2.44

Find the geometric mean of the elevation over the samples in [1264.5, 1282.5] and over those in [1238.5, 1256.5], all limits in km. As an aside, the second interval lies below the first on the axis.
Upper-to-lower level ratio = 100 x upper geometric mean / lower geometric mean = 118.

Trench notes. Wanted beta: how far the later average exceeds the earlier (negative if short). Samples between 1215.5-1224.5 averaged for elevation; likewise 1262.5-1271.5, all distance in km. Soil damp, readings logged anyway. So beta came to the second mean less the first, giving 26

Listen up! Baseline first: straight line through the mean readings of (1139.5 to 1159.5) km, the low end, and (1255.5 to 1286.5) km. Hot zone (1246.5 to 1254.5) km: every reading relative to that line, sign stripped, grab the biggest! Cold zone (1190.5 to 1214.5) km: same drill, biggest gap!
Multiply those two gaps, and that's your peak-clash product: 109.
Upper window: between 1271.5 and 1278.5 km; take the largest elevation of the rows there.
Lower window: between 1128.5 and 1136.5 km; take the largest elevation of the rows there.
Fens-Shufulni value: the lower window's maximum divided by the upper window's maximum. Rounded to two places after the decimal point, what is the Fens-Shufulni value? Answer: 1.02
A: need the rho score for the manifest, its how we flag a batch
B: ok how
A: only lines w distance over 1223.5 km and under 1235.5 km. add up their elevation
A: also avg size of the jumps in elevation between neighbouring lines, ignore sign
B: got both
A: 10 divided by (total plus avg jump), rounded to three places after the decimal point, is 0.022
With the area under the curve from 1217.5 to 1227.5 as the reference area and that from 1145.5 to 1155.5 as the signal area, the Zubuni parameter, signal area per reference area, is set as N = 1.3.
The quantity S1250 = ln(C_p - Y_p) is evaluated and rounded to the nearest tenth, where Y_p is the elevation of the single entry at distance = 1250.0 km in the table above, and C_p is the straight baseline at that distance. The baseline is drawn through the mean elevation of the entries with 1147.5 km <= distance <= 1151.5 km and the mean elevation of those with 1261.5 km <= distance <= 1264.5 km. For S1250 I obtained 2.5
